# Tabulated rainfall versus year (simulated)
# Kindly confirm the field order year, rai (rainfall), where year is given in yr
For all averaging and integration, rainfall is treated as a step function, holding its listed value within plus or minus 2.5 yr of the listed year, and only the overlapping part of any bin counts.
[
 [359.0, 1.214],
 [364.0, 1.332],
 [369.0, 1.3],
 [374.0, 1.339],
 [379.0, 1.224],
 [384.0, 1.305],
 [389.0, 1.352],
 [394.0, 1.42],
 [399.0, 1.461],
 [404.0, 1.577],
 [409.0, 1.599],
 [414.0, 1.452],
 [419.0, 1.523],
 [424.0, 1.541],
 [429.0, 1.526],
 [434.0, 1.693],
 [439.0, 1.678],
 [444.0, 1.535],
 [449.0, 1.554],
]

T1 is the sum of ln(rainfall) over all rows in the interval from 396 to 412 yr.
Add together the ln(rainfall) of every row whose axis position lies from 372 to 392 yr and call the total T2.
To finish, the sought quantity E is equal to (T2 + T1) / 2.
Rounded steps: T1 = 1.3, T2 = 1.1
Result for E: 1.2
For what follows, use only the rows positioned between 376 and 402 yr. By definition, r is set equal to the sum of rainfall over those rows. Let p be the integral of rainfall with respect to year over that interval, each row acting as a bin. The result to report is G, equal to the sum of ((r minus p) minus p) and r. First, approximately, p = 35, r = 6.8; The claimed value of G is -57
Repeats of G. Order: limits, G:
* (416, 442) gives -67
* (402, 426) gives -58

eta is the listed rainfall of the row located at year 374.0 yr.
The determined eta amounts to 1.339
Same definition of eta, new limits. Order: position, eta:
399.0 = 1.461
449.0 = 1.554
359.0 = 1.214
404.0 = 1.577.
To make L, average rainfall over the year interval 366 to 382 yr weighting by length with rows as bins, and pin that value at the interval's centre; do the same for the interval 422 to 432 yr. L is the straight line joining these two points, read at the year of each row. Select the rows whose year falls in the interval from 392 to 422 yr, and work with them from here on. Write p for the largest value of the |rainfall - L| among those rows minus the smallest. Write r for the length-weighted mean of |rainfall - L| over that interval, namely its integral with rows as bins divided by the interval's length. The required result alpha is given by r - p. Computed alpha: -0.055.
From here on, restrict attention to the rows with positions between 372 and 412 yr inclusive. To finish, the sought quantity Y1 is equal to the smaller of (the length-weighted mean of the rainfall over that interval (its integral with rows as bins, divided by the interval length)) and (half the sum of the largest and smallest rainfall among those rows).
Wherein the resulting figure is 1.41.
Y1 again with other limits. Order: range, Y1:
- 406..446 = 1.57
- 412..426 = 1.50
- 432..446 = 1.61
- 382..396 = 1.36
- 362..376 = 1.32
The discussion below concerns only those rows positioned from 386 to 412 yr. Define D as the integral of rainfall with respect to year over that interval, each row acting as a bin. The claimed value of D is 38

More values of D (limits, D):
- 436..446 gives 16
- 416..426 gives 15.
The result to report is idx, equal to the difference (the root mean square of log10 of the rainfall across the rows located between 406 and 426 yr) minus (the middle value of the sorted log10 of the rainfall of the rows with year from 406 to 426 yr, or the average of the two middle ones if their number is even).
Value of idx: -0.0006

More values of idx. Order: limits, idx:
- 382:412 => 0.0056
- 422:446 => 0.0154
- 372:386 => -0.0043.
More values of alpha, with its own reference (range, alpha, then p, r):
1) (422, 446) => -0.039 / 0.105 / 0.065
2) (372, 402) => -0.034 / 0.081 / 0.046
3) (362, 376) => 0.001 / 0.056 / 0.057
